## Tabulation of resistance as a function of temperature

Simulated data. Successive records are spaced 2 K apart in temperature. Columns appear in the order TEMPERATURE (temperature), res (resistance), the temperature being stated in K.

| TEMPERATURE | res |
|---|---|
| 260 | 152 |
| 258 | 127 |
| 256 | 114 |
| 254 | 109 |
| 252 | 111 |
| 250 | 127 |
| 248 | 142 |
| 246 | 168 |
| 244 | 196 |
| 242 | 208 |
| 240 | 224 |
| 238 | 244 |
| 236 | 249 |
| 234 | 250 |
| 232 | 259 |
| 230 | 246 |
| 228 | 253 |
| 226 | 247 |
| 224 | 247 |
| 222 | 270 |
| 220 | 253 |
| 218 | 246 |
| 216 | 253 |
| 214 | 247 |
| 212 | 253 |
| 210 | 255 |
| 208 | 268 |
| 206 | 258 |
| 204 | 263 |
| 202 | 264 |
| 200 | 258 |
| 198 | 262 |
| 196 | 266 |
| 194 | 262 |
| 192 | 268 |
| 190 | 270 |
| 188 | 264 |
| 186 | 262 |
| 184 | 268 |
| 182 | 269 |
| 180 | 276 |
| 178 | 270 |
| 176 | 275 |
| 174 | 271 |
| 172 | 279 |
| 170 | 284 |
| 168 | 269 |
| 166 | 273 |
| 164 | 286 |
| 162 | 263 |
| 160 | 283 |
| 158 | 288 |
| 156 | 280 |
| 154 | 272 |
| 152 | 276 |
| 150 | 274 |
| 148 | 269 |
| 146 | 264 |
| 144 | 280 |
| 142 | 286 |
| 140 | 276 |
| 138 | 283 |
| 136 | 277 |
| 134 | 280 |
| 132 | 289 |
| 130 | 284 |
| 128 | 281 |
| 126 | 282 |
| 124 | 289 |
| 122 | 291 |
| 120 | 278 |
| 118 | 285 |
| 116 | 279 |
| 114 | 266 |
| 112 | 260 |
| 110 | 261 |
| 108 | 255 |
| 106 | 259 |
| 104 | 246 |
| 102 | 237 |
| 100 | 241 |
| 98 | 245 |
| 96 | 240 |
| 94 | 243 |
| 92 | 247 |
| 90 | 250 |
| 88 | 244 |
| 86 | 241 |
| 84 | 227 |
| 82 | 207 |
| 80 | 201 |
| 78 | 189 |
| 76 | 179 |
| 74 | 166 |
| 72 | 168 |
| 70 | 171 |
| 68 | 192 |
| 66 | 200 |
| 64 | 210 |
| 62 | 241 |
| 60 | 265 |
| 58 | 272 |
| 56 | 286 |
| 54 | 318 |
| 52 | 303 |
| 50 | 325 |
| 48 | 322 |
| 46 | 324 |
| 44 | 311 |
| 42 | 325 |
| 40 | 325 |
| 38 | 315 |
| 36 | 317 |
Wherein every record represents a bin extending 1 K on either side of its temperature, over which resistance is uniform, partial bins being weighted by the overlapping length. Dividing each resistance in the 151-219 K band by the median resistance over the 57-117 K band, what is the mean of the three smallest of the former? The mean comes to 1.03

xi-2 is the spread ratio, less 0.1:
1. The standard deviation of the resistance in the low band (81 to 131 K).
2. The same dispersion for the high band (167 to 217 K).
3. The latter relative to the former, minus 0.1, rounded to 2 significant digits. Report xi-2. 0.29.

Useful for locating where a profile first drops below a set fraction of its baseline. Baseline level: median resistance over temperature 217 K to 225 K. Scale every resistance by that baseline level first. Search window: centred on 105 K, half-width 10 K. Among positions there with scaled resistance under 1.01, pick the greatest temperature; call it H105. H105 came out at 104 K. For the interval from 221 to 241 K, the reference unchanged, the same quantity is 240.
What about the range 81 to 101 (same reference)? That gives 100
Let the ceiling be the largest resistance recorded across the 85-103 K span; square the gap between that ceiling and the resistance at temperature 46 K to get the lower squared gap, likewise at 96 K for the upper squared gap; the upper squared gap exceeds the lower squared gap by -5376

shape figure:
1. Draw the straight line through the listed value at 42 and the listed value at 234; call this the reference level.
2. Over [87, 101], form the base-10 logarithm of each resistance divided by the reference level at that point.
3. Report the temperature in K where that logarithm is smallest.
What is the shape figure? 96 K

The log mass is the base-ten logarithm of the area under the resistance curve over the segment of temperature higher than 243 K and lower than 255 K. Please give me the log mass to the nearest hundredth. 3.23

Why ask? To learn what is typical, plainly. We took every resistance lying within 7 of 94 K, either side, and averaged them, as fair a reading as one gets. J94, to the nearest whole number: 244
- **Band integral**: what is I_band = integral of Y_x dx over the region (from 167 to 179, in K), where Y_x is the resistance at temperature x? 3296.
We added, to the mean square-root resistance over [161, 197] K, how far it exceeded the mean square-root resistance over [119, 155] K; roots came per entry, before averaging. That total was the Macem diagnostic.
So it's 16.2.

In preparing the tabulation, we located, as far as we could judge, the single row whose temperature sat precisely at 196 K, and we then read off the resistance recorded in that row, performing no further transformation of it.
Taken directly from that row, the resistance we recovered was 266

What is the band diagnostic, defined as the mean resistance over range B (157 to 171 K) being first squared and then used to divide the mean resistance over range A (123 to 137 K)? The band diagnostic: 0.0037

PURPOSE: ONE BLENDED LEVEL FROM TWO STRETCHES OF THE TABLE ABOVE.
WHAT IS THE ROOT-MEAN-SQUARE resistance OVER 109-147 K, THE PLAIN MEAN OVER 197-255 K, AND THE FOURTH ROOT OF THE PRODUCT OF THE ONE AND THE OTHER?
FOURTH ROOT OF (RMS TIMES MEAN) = 15.9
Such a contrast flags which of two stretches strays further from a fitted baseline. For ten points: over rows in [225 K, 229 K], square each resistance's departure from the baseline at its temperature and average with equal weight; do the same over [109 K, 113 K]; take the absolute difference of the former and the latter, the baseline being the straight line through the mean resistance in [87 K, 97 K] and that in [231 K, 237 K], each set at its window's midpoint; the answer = 201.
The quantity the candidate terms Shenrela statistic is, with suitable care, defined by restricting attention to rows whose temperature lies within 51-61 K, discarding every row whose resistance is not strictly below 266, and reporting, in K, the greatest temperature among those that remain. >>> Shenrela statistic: 60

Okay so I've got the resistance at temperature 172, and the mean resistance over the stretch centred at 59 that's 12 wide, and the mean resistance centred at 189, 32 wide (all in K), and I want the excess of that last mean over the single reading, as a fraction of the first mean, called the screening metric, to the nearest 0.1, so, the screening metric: 0.0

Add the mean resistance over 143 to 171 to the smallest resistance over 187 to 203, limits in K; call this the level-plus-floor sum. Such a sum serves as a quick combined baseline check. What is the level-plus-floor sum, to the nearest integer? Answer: 534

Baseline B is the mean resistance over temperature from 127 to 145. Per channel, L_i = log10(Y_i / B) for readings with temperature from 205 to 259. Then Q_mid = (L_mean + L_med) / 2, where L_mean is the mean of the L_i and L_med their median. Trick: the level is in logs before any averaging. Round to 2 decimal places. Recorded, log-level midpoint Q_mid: -0.10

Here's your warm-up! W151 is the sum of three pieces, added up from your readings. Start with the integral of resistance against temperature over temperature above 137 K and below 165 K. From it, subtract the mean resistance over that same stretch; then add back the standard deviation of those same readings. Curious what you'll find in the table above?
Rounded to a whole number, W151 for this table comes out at 7491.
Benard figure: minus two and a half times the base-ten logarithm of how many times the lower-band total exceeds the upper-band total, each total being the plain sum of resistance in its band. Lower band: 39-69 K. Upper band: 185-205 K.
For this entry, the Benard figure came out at -0.51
